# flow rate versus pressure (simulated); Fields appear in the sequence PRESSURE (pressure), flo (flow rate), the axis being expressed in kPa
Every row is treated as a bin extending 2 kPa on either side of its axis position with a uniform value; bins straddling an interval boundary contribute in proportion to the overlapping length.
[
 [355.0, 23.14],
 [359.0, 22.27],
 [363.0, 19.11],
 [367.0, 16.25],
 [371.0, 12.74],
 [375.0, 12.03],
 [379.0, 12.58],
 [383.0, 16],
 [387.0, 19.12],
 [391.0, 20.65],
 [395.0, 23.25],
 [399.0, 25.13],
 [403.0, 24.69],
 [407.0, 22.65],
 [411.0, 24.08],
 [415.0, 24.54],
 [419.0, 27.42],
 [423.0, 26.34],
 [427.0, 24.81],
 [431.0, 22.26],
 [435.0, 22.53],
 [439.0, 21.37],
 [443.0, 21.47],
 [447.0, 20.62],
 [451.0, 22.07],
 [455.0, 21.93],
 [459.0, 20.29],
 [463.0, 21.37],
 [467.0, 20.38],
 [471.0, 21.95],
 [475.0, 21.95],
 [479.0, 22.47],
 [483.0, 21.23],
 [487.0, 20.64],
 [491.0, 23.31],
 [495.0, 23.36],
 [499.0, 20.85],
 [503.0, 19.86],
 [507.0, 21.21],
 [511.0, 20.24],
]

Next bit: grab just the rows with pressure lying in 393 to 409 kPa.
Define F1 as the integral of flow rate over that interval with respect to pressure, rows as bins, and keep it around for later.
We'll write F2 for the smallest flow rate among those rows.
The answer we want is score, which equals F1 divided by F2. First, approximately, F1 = 383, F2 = 22.65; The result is 17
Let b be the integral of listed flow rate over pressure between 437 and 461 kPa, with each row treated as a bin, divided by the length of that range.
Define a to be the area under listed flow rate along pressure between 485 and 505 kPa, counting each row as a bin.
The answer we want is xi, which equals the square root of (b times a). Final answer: 96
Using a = 432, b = 21.3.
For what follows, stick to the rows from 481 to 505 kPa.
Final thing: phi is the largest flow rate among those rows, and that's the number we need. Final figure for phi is 23.36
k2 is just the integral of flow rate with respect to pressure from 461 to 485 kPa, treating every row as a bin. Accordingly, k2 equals 517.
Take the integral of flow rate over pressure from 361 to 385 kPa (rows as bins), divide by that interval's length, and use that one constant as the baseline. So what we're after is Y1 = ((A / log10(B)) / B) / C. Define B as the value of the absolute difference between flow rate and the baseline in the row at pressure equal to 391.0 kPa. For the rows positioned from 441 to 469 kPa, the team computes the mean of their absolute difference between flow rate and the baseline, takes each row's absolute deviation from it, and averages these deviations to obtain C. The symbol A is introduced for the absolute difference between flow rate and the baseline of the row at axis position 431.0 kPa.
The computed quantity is 2.6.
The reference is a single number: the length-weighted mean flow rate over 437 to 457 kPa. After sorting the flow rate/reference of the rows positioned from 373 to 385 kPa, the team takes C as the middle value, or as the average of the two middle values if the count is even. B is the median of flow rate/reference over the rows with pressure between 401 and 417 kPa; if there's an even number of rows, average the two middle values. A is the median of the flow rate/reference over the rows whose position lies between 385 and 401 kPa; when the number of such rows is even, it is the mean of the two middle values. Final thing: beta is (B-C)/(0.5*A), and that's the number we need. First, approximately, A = 1.02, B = 1.13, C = 0.59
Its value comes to 1.1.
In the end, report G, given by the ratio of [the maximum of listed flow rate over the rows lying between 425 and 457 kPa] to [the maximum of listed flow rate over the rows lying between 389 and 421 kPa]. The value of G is 0.90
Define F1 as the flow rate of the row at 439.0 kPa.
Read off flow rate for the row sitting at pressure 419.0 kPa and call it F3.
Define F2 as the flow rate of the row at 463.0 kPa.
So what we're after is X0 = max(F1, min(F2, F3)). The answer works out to 21.4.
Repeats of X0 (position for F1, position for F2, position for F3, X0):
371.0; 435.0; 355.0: 22.5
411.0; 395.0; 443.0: 24.1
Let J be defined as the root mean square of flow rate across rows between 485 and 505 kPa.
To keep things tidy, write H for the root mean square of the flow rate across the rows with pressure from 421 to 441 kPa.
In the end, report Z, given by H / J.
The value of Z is 1.09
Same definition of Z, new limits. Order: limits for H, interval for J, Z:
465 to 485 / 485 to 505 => 1.00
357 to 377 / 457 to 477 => 0.80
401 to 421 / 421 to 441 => 1.05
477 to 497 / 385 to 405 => 0.98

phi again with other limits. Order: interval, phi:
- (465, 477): 21.95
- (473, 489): 22.47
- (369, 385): 16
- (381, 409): 25.13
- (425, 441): 24.81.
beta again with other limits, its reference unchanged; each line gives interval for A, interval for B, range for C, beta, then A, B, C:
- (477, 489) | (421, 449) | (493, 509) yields 0.1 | 0.99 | 1.04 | 0.98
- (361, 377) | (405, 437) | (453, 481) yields 0.3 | 0.67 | 1.13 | 1.02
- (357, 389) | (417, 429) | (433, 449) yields 0.6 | 0.75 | 1.23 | 1.00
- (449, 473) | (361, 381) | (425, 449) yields -0.8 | 1.01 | 0.59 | 1.02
